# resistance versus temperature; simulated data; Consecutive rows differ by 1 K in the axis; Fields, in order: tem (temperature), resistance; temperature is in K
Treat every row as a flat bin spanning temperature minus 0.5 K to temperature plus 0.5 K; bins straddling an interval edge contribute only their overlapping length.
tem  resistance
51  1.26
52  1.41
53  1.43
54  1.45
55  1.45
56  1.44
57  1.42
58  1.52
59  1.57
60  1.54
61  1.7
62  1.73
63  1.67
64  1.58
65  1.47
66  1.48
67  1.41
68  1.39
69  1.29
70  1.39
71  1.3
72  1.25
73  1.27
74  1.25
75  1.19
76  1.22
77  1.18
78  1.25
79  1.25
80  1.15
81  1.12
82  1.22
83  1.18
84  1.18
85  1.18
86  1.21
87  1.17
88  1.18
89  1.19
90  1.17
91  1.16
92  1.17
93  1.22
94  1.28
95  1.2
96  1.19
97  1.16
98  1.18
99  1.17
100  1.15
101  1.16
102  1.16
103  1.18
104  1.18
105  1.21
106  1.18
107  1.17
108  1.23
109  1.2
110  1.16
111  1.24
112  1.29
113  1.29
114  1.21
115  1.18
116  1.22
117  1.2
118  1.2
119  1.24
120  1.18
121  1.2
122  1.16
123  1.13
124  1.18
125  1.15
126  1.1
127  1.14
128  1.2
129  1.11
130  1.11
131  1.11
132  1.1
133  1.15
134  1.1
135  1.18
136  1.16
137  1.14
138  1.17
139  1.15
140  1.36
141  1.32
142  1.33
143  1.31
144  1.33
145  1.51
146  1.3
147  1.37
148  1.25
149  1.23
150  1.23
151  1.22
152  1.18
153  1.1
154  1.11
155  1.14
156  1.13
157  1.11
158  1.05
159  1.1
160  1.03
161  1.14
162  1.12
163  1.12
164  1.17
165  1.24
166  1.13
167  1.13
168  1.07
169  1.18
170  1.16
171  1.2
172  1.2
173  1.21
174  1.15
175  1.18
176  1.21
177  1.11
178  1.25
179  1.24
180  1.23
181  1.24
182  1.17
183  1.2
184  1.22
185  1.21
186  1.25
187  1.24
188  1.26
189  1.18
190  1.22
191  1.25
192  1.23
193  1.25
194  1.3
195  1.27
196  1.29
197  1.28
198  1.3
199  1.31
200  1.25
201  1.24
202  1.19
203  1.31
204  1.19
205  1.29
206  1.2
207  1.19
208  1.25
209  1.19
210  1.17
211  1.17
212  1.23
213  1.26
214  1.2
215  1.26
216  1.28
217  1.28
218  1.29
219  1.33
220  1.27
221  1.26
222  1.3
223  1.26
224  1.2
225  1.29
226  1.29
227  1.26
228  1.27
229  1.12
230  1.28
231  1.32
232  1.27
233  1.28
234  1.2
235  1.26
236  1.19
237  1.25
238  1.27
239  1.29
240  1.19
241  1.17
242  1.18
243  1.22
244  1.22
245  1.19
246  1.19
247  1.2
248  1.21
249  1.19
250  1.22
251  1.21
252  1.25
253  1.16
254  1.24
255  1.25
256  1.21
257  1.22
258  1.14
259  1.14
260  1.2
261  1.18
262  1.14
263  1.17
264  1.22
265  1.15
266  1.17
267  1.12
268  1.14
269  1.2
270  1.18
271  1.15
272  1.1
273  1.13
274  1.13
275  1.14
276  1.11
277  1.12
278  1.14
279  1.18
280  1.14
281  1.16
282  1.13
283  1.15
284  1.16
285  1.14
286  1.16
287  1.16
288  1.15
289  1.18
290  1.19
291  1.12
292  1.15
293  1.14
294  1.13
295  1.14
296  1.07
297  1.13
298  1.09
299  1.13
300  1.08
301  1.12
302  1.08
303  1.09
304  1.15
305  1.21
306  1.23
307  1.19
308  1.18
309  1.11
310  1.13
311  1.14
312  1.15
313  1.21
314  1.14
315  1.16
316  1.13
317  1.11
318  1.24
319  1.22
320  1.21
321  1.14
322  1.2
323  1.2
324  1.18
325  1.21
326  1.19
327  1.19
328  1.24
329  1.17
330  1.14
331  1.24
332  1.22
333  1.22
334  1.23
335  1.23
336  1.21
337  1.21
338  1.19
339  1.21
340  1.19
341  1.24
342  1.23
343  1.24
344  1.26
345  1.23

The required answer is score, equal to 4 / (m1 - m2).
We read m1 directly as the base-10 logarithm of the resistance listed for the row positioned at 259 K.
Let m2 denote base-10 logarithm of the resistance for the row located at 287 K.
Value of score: -530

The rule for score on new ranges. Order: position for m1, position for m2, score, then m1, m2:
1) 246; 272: 117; 0.076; 0.04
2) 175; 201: -186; 0.072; 0.09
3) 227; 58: -49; 0.100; 0.18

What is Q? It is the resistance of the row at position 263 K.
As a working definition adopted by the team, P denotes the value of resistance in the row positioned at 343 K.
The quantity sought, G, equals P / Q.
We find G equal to 1.060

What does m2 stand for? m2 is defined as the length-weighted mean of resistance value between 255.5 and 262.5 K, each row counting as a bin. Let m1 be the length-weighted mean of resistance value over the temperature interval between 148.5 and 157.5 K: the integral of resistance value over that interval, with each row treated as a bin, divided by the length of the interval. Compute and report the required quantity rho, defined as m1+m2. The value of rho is 2.34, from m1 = 1.16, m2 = 1.18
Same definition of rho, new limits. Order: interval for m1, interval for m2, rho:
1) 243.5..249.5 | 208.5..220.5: 2.44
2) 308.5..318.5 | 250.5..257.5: 2.37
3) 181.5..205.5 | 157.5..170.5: 2.37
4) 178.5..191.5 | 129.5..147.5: 2.46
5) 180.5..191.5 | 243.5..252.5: 2.43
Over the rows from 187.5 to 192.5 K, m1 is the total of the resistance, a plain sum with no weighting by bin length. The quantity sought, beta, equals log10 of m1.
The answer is 0.788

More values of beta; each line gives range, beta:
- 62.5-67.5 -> 0.881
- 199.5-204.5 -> 0.791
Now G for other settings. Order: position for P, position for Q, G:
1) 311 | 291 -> 1.018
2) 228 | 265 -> 1.104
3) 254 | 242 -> 1.051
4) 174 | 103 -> 0.975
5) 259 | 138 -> 0.974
